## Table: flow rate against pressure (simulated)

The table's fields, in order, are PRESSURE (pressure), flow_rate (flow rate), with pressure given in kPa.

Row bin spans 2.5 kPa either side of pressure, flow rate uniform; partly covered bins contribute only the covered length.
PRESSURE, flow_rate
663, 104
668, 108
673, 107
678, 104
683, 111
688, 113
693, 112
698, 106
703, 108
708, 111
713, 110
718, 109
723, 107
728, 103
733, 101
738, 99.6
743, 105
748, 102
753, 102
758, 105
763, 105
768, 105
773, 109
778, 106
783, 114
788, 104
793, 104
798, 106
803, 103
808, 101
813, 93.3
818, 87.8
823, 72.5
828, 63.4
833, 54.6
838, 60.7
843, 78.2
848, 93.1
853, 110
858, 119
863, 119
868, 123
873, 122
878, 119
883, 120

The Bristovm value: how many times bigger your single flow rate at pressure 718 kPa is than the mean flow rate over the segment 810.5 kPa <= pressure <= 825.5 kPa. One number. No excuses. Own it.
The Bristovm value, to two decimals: 1.29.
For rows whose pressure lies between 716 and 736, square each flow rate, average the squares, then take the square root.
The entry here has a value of 105.0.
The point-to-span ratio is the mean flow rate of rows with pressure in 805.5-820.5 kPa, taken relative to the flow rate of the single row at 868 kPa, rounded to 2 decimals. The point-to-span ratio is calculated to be 0.76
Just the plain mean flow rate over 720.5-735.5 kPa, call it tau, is 104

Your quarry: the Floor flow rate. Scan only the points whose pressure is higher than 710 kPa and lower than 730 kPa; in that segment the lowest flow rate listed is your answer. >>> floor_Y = 103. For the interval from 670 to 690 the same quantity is 104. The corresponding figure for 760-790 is 104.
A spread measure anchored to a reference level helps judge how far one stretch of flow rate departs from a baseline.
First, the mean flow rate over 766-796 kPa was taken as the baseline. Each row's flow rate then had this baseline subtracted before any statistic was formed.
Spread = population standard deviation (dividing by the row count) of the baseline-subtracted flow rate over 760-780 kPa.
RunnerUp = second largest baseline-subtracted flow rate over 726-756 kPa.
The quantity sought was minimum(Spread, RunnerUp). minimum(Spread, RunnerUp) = -4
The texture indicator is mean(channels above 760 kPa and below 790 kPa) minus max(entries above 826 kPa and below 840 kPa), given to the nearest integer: 44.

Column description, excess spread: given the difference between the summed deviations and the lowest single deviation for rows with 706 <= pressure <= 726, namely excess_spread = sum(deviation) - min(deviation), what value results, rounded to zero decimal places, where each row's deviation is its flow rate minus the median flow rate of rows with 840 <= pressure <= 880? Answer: -27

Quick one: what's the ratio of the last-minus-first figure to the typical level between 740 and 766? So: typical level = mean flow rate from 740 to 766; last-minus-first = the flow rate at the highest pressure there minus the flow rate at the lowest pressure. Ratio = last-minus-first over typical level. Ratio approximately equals 0.000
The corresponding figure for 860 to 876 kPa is 0.025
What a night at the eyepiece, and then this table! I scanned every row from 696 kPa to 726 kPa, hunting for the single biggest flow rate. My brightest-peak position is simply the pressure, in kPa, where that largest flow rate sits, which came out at 708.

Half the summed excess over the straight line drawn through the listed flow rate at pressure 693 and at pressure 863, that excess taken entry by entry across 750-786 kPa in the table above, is -30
